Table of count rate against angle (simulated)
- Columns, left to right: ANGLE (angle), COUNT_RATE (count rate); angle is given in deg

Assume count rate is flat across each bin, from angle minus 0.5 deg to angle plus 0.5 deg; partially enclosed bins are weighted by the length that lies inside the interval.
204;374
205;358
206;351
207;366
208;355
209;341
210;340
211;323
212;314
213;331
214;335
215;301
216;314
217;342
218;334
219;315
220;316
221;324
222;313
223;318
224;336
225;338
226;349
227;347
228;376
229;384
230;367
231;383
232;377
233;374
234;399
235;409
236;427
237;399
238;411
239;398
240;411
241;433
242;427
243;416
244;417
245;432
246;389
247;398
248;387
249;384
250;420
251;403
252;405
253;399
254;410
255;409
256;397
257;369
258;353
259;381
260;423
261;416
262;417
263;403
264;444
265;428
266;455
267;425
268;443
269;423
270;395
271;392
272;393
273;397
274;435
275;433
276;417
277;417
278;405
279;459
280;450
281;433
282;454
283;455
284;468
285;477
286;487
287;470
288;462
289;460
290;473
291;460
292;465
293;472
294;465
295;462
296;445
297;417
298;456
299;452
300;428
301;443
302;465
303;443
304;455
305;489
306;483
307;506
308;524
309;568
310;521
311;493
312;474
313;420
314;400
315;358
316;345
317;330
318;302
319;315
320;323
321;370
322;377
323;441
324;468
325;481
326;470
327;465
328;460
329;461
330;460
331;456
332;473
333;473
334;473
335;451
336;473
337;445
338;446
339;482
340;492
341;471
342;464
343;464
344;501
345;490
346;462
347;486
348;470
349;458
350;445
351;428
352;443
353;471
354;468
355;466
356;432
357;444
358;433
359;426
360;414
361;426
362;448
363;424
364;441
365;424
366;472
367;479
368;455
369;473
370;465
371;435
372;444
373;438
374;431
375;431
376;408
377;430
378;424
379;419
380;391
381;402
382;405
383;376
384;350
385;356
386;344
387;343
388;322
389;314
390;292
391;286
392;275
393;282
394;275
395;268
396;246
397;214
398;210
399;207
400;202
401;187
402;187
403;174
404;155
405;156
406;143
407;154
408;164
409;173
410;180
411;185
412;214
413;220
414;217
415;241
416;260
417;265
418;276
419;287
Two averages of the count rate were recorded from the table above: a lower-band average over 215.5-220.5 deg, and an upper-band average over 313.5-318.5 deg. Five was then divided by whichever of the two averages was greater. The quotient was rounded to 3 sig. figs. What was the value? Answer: 0.0144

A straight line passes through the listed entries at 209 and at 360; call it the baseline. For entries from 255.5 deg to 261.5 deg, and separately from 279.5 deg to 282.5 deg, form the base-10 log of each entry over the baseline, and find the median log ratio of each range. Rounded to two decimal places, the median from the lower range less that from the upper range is -0.05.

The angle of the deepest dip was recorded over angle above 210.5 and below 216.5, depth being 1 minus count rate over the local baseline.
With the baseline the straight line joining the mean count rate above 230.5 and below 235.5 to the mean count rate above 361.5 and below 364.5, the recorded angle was 215 deg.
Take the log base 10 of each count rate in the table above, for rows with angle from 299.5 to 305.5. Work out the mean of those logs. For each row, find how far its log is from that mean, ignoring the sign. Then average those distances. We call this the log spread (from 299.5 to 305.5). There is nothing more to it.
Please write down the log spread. 0.015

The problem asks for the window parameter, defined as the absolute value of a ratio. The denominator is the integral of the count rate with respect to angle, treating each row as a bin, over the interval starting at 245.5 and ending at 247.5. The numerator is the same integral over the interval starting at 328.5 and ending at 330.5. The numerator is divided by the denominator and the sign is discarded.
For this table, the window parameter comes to 1.2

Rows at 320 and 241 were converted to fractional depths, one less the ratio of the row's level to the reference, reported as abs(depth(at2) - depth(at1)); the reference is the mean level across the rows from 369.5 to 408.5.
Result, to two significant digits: 0.36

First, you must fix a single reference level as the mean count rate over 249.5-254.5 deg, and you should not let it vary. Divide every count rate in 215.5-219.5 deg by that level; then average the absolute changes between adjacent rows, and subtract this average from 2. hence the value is 1.955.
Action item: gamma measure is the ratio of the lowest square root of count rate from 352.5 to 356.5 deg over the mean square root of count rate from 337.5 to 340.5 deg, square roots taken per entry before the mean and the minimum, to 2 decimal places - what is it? 0.96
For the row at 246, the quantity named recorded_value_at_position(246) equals 389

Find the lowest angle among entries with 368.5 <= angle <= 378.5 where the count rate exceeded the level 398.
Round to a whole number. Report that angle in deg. 369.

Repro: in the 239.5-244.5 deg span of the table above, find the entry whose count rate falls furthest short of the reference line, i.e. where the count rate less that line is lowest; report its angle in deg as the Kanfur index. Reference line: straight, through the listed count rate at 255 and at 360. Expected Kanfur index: 240 deg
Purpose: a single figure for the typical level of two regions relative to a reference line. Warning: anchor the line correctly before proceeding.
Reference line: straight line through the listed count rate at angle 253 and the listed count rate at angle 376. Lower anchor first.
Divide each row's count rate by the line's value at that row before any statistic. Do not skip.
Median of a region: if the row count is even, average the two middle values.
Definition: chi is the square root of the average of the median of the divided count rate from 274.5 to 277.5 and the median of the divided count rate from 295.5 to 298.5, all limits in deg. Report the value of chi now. 1.04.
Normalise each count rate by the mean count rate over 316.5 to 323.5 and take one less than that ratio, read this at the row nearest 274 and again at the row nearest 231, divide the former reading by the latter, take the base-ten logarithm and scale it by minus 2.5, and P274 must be -1.05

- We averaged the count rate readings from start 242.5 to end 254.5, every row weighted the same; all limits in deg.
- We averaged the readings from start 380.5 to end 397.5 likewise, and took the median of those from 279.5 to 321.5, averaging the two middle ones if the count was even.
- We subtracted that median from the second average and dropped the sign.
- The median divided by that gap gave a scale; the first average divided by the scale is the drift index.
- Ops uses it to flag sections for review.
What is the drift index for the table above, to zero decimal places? 127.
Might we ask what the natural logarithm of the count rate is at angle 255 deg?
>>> 6.0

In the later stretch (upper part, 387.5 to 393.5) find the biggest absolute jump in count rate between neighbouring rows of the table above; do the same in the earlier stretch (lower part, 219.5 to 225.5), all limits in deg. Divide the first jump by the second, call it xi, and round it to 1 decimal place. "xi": 1.2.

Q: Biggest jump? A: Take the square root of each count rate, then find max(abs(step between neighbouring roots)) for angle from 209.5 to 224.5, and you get 0.95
